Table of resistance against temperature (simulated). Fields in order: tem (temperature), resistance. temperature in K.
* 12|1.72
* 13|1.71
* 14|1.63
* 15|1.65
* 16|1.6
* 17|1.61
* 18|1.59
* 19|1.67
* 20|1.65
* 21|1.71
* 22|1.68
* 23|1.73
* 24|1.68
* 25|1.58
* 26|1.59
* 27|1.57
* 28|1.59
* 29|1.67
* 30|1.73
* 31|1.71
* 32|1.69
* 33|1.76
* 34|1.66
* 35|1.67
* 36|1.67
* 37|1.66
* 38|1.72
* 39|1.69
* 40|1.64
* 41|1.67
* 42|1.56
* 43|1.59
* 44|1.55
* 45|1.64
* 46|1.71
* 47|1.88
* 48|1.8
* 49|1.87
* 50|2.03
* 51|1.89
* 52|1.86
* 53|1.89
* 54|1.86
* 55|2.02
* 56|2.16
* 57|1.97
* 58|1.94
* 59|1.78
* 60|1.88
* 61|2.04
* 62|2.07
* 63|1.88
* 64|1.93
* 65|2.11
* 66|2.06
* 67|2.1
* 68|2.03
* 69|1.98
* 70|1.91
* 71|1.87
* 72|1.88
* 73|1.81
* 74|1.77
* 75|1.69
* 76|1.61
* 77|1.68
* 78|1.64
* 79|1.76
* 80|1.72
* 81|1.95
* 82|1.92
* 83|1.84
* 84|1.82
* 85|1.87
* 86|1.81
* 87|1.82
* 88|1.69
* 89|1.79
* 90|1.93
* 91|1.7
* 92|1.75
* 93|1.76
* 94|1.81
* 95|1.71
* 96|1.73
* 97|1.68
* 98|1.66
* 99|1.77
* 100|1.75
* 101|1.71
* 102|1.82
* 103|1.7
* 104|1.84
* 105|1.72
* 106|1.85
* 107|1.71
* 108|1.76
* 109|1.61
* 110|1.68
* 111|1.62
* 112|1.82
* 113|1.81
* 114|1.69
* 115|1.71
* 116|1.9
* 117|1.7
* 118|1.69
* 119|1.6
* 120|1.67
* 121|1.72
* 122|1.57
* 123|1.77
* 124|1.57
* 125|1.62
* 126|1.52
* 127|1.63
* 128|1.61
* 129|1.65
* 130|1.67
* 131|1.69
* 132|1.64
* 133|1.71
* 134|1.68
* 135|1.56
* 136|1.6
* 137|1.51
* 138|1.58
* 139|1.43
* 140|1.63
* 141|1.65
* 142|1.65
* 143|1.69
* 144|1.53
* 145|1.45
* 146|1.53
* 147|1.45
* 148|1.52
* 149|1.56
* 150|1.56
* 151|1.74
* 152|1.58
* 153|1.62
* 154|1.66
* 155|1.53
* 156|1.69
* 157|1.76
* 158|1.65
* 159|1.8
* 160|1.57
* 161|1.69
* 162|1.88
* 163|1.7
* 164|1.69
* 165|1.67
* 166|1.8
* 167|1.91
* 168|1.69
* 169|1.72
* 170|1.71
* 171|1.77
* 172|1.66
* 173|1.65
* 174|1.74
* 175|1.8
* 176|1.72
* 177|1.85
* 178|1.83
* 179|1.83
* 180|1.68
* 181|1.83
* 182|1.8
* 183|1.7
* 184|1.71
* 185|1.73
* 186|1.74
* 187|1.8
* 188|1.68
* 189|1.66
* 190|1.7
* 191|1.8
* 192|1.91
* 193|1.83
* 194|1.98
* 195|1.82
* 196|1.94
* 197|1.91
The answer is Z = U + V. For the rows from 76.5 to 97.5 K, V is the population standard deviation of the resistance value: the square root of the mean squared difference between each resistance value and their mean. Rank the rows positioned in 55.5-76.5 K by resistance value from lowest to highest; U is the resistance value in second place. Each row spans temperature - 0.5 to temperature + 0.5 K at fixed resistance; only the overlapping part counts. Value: 1.78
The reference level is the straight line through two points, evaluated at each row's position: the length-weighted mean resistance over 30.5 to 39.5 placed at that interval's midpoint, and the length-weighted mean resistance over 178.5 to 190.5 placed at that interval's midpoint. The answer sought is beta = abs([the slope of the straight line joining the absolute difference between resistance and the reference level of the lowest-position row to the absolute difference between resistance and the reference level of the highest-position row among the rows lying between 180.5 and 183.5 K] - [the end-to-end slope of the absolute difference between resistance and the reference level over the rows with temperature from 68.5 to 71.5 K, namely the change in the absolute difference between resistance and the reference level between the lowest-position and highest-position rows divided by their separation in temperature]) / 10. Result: 0.0028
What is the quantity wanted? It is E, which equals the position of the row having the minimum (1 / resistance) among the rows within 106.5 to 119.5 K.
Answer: 116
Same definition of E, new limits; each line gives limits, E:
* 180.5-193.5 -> 192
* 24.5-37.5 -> 33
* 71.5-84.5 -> 81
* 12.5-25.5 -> 23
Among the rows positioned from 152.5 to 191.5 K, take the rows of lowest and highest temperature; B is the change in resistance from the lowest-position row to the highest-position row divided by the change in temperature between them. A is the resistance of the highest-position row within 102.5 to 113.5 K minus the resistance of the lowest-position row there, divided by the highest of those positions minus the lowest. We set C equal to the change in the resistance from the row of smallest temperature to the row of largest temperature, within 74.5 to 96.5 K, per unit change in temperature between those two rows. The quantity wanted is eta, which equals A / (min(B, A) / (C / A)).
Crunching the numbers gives 0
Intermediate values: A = 0.011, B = 0.005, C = 0.002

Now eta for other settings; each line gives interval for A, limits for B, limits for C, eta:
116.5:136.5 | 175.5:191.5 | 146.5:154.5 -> -6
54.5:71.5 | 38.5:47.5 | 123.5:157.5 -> -1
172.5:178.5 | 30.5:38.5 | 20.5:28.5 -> -12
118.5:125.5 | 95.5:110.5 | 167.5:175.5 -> -4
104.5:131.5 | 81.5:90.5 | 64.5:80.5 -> 23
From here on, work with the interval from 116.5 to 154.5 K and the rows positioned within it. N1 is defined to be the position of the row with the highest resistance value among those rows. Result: 123 K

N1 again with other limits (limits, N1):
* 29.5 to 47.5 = 47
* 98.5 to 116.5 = 116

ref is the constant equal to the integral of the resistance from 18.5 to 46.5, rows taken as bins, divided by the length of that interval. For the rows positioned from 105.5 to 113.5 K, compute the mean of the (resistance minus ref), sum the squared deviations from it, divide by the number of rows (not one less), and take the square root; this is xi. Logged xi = 0.086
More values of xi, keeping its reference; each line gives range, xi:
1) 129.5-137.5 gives 0.066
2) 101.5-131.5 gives 0.091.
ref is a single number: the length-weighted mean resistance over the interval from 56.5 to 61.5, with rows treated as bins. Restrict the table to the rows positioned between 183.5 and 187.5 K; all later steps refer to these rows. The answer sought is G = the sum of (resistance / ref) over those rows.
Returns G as 3.63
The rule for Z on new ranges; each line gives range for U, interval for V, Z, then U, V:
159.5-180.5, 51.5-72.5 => 1.75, 1.65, 0.099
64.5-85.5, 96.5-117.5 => 1.72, 1.64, 0.076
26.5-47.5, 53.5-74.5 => 1.67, 1.56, 0.109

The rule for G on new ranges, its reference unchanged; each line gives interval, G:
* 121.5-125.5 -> 3.40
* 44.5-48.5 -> 3.66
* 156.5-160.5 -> 3.53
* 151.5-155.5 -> 3.32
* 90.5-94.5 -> 3.65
